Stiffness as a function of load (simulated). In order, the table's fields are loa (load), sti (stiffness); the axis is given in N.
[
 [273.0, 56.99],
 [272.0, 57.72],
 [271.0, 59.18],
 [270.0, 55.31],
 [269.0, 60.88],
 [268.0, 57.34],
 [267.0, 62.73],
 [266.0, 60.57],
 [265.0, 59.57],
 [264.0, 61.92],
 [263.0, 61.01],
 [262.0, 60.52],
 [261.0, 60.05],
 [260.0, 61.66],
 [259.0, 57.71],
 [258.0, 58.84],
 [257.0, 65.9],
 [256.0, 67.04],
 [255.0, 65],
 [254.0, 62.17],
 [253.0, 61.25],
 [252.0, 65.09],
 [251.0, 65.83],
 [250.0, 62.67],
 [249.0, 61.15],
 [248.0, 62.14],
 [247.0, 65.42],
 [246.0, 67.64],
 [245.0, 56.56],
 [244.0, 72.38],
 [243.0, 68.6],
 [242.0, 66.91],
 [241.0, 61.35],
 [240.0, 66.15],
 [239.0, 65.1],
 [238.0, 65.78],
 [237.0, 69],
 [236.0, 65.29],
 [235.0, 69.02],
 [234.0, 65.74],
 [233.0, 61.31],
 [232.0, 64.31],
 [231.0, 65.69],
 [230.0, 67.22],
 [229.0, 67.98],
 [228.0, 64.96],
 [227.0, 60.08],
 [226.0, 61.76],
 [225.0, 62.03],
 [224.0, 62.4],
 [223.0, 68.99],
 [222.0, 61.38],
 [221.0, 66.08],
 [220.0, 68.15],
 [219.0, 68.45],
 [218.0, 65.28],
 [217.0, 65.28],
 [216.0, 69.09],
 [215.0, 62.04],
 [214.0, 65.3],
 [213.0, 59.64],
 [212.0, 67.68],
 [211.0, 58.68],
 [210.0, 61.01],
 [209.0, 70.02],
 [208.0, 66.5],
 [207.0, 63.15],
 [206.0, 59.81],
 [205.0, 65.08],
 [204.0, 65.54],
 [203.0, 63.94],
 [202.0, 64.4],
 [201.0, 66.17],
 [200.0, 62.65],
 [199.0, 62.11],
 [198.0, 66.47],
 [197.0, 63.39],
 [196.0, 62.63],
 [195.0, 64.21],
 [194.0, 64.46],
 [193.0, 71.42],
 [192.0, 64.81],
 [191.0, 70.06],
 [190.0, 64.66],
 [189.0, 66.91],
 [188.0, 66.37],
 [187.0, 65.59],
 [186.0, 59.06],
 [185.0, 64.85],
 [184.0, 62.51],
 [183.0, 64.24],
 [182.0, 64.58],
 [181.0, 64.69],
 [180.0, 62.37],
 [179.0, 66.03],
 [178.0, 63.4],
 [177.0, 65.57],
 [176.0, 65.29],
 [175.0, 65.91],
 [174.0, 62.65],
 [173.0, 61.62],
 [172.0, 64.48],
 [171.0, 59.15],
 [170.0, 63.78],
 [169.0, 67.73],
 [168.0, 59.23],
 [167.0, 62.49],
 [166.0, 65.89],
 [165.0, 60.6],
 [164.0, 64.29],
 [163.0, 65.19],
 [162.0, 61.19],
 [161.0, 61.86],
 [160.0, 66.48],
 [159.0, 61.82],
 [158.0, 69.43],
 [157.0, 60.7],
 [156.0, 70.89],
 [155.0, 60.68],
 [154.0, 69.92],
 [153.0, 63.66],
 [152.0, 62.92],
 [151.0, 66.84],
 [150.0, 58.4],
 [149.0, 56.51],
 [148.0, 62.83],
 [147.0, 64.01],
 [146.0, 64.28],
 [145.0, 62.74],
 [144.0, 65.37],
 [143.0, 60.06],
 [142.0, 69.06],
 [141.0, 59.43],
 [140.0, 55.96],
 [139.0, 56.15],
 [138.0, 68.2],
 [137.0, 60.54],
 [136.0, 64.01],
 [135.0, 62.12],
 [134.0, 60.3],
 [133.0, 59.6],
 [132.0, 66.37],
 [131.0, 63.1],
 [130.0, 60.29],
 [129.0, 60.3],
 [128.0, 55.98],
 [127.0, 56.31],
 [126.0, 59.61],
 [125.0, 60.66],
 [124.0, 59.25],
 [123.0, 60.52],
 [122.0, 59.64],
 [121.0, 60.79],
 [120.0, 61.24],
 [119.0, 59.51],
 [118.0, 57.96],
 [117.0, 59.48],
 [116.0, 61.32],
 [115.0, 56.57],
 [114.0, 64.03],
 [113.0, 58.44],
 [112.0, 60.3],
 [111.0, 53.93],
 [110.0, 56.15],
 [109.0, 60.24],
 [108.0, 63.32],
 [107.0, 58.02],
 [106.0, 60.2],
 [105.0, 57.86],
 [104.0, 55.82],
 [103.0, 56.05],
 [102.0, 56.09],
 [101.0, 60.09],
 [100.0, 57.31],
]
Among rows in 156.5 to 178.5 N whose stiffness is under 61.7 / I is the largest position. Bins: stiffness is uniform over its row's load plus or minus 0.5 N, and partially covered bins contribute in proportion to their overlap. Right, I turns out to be 173.0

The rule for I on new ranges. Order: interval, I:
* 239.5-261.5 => 261.0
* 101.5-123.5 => 123.0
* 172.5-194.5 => 186.0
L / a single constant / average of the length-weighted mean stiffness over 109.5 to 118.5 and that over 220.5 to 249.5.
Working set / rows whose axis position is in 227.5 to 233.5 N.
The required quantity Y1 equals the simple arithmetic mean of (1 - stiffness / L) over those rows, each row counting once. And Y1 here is -0.06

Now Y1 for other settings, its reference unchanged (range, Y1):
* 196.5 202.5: -0.04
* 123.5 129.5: 0.05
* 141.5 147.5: -0.04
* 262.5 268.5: 0.02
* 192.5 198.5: -0.06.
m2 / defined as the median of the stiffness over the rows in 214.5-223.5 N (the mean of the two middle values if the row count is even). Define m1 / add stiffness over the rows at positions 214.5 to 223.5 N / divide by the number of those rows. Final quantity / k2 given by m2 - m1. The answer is 0.0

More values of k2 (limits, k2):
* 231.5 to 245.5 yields 0.2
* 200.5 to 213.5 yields 0.4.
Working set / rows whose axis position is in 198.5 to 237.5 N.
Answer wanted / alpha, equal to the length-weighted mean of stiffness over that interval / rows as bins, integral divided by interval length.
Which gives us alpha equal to 64.7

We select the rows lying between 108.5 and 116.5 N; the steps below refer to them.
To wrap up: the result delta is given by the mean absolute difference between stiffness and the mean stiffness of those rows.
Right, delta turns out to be 2.6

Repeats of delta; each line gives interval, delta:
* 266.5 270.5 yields 2.7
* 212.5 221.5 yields 2.2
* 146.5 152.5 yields 3.0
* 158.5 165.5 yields 1.9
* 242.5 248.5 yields 4.1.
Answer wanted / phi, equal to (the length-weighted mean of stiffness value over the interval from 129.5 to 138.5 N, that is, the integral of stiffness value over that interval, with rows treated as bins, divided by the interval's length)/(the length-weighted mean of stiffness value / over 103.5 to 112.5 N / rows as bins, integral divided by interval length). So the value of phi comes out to 1.07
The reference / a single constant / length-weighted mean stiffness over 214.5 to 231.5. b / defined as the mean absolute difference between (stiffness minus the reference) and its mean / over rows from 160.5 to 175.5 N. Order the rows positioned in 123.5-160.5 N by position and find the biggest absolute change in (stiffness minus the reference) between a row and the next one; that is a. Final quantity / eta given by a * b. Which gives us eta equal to 25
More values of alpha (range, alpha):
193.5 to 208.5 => 64.0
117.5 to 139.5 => 60.6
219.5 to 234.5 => 64.5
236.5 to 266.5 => 63.5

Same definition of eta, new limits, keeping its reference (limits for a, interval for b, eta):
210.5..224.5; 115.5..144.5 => 21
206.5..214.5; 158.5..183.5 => 17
